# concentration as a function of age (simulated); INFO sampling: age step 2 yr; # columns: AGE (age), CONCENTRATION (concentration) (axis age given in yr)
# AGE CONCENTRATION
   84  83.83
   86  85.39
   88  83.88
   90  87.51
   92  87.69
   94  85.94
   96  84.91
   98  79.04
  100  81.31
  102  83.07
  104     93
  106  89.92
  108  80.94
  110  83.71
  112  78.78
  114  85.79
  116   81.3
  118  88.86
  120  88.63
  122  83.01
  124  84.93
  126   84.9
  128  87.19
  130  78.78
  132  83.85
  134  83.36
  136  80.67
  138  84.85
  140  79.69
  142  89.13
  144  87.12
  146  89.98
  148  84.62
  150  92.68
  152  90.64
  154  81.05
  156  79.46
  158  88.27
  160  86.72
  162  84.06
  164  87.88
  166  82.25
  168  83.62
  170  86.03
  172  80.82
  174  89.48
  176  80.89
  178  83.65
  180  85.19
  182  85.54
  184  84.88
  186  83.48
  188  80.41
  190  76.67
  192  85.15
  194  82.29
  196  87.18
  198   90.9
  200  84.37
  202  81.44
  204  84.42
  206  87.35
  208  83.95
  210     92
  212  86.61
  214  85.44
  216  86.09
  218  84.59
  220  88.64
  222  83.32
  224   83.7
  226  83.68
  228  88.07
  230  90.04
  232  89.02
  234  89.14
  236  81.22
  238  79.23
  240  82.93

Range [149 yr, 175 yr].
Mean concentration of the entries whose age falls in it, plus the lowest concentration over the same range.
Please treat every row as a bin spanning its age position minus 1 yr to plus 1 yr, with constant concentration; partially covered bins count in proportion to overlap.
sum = 165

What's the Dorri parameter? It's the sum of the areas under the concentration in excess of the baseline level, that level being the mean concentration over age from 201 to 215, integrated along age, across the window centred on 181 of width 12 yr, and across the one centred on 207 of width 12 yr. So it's -22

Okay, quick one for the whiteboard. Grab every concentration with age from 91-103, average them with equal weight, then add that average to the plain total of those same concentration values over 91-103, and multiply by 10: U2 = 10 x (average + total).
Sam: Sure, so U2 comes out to 5856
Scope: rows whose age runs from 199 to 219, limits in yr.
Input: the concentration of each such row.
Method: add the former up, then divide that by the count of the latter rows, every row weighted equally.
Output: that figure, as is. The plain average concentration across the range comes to 85.6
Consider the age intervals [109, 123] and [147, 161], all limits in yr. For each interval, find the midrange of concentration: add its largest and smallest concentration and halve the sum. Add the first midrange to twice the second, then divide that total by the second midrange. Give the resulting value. 2.974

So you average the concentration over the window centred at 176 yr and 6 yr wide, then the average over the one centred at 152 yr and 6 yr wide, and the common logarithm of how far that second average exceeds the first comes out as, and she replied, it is 0.54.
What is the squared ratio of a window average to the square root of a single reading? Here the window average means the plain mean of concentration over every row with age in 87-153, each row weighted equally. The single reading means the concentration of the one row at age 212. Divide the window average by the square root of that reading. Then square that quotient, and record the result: 83.7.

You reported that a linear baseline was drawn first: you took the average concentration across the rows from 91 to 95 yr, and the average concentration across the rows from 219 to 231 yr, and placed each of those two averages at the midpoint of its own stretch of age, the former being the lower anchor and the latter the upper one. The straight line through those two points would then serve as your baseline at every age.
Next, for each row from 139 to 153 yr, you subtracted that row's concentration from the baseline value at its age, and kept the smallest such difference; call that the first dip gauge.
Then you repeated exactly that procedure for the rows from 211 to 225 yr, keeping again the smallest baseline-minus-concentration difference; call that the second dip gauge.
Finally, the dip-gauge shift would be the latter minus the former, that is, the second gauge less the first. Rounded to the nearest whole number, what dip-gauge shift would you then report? 4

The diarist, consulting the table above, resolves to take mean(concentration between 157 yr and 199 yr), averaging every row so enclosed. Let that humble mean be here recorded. 84.5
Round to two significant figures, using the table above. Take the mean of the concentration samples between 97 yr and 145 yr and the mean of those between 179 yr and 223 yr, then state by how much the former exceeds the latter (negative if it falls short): -0.75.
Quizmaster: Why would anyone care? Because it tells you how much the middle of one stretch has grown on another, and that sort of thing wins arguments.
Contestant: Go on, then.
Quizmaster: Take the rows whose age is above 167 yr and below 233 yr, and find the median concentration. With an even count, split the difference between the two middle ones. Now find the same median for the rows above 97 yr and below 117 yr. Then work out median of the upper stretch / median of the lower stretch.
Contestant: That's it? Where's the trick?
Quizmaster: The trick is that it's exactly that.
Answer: 1.03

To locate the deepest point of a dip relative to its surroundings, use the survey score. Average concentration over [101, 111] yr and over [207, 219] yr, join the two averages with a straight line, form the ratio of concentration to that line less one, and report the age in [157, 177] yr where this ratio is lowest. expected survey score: 172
